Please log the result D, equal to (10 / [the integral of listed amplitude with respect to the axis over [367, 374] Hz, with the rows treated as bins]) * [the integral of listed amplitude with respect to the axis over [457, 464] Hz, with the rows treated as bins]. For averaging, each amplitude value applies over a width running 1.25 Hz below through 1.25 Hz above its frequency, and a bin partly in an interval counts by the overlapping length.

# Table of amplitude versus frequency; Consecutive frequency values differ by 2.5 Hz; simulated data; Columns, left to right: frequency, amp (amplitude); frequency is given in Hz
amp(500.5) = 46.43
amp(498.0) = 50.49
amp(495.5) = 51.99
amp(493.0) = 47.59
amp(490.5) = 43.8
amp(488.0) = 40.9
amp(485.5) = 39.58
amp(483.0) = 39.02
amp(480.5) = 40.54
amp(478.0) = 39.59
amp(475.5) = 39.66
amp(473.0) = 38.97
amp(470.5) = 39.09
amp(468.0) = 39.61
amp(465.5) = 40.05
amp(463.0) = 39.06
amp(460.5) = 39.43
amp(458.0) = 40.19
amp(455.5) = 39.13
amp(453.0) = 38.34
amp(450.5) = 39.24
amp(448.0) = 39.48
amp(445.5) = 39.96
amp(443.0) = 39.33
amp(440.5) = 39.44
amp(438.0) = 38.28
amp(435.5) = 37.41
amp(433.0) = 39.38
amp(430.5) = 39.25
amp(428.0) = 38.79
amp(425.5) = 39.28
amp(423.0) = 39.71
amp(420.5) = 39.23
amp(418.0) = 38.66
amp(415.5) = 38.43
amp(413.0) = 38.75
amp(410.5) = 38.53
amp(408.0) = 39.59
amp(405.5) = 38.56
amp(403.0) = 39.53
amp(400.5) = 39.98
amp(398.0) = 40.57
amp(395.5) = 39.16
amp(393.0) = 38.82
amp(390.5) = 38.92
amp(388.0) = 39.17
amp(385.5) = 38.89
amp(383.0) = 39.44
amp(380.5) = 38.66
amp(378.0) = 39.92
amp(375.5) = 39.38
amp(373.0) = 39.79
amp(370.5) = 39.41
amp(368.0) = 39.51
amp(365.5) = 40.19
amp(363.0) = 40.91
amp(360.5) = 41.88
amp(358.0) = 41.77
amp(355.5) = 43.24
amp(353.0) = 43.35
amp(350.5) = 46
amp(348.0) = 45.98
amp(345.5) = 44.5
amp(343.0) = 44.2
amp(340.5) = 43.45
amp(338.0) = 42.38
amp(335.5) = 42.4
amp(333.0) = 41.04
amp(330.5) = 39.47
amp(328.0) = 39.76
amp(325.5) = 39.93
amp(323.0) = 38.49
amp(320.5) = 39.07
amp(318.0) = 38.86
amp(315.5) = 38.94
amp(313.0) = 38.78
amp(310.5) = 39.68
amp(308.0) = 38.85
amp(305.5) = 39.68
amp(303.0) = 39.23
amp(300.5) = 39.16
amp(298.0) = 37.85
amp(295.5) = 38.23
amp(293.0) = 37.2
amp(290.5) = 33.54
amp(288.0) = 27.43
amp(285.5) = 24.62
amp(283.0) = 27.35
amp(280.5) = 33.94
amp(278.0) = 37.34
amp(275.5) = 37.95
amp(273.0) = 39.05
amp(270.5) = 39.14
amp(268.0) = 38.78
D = 10.00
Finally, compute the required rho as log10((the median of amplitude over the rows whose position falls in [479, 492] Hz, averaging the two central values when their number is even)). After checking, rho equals 1.61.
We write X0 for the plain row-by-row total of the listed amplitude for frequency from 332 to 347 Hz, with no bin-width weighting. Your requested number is 258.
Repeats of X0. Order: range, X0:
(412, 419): 116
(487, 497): 184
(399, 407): 118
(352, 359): 128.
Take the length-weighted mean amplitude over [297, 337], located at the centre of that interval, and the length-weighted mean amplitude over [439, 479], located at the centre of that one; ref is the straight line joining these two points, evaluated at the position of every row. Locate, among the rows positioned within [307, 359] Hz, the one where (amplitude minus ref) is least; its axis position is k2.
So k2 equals 323.0 Hz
